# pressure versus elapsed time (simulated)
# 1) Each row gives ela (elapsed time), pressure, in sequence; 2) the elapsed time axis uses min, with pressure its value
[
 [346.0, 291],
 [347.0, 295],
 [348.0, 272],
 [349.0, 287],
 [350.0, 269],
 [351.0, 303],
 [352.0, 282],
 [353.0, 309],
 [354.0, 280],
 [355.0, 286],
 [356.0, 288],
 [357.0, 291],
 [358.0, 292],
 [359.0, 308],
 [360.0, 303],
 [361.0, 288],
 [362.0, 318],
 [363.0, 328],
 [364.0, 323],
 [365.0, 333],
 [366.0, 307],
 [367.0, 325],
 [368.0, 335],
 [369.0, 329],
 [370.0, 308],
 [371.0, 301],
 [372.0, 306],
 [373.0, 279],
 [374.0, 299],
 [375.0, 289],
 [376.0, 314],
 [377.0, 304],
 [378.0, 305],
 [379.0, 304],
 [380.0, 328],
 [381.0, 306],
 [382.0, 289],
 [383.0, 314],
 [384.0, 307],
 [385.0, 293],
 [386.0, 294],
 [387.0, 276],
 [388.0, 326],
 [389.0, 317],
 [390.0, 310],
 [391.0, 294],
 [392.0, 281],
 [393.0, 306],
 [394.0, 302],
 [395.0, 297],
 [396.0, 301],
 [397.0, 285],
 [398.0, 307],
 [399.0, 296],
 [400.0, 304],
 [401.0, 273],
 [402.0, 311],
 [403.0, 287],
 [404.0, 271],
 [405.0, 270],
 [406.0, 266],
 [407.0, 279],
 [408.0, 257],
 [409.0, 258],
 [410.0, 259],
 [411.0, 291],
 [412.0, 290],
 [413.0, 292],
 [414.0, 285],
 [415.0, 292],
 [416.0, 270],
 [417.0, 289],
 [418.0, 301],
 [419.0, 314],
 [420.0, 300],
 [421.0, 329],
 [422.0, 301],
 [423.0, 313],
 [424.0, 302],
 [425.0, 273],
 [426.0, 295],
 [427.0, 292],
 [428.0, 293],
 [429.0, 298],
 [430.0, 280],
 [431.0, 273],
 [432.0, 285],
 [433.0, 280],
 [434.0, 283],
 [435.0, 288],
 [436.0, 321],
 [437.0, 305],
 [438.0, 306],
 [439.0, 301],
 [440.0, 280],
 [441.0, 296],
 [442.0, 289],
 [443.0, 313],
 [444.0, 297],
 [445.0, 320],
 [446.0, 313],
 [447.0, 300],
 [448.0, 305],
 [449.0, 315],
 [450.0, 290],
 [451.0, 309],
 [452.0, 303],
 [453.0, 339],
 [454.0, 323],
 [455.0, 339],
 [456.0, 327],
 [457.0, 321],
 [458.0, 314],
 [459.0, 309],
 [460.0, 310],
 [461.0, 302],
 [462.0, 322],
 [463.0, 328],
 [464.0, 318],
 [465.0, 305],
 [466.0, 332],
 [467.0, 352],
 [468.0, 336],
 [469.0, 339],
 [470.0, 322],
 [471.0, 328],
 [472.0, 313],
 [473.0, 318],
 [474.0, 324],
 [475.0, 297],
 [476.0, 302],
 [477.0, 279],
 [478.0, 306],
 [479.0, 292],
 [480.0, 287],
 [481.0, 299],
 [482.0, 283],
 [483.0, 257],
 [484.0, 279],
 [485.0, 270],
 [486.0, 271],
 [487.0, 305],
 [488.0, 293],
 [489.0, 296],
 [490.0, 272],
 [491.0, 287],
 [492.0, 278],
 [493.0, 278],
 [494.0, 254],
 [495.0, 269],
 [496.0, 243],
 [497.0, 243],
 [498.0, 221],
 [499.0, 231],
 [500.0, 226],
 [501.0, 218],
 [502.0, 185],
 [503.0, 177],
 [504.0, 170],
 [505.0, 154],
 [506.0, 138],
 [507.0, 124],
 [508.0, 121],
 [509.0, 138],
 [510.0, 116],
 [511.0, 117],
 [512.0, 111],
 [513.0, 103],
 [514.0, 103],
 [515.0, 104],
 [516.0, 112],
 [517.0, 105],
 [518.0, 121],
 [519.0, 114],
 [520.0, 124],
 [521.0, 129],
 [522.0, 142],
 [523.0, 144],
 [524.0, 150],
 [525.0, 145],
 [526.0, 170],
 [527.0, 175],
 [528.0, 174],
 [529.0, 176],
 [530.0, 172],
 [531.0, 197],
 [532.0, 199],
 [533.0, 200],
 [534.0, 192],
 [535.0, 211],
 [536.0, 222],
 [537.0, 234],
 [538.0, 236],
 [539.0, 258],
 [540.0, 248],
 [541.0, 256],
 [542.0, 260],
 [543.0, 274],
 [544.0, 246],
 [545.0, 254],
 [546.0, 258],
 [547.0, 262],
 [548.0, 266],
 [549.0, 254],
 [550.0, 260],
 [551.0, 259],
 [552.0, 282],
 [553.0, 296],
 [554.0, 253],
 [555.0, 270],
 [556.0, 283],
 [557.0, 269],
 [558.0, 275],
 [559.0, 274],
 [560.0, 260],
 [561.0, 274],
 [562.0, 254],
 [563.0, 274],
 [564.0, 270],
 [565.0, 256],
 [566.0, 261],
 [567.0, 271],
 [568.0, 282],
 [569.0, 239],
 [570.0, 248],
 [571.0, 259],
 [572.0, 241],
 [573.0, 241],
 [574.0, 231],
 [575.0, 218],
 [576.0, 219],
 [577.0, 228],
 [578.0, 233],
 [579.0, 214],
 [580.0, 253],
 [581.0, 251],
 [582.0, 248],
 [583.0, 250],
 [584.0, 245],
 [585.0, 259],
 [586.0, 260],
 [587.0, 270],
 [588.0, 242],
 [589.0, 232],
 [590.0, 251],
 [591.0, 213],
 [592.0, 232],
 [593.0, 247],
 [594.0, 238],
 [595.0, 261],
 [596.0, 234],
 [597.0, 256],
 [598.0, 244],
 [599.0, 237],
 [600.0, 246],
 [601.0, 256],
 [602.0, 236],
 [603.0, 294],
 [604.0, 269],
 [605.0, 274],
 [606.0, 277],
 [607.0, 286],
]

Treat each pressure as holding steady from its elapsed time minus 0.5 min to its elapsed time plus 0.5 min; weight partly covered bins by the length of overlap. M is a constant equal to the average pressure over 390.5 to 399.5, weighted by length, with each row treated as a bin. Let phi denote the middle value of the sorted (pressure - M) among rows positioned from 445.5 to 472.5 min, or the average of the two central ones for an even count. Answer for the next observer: 21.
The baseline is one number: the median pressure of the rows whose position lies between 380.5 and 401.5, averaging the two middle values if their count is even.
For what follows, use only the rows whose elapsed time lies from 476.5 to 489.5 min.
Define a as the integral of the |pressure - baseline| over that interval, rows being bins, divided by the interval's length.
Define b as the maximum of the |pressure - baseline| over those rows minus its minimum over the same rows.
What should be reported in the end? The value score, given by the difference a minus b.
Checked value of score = -26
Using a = 16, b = 42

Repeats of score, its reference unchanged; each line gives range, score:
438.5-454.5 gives -26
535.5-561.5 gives -34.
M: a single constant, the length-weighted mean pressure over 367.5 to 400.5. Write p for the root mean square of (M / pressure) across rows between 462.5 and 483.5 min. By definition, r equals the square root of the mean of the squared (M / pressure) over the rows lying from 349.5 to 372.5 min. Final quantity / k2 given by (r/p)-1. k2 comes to 0.01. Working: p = 0.99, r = 1.00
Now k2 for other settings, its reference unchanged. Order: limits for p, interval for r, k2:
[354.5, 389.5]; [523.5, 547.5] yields 0.49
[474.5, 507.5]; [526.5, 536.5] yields 0.20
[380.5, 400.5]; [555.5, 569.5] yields 0.12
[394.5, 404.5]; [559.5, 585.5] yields 0.18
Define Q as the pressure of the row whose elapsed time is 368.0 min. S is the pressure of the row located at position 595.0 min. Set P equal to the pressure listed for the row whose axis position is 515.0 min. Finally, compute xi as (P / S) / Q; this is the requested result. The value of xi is 0.0012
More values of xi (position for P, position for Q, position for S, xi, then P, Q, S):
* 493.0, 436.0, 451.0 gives 0.0028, 278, 321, 309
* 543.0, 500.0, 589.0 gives 0.0052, 274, 226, 232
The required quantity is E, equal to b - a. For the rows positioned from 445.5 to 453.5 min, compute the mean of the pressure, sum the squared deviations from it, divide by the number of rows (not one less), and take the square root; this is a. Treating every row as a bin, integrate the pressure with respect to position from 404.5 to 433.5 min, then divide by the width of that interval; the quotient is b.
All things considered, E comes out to 274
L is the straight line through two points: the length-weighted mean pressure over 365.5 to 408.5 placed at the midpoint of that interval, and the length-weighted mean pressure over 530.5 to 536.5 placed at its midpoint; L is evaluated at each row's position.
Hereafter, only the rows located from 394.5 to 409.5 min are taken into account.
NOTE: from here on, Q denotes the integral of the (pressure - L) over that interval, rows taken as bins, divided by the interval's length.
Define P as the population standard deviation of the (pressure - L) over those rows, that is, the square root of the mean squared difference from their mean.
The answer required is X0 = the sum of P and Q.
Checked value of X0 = 10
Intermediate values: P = 15.3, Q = -5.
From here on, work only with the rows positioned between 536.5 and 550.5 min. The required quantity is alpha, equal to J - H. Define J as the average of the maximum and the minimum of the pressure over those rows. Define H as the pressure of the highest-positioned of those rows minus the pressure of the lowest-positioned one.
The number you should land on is 228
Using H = 26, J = 254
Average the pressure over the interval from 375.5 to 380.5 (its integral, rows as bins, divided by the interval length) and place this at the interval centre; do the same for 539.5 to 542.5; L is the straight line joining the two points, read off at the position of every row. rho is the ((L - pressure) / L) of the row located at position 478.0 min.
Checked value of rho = -0.11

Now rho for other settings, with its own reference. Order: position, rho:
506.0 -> 0.48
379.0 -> 0.02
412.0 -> 0.03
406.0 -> 0.12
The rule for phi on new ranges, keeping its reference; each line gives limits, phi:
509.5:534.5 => -155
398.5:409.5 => -24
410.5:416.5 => -6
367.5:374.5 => 9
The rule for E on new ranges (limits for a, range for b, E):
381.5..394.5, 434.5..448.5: 288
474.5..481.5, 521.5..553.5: 212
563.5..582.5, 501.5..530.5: 120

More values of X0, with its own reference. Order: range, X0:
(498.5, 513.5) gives -27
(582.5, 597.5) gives 93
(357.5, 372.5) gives 16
